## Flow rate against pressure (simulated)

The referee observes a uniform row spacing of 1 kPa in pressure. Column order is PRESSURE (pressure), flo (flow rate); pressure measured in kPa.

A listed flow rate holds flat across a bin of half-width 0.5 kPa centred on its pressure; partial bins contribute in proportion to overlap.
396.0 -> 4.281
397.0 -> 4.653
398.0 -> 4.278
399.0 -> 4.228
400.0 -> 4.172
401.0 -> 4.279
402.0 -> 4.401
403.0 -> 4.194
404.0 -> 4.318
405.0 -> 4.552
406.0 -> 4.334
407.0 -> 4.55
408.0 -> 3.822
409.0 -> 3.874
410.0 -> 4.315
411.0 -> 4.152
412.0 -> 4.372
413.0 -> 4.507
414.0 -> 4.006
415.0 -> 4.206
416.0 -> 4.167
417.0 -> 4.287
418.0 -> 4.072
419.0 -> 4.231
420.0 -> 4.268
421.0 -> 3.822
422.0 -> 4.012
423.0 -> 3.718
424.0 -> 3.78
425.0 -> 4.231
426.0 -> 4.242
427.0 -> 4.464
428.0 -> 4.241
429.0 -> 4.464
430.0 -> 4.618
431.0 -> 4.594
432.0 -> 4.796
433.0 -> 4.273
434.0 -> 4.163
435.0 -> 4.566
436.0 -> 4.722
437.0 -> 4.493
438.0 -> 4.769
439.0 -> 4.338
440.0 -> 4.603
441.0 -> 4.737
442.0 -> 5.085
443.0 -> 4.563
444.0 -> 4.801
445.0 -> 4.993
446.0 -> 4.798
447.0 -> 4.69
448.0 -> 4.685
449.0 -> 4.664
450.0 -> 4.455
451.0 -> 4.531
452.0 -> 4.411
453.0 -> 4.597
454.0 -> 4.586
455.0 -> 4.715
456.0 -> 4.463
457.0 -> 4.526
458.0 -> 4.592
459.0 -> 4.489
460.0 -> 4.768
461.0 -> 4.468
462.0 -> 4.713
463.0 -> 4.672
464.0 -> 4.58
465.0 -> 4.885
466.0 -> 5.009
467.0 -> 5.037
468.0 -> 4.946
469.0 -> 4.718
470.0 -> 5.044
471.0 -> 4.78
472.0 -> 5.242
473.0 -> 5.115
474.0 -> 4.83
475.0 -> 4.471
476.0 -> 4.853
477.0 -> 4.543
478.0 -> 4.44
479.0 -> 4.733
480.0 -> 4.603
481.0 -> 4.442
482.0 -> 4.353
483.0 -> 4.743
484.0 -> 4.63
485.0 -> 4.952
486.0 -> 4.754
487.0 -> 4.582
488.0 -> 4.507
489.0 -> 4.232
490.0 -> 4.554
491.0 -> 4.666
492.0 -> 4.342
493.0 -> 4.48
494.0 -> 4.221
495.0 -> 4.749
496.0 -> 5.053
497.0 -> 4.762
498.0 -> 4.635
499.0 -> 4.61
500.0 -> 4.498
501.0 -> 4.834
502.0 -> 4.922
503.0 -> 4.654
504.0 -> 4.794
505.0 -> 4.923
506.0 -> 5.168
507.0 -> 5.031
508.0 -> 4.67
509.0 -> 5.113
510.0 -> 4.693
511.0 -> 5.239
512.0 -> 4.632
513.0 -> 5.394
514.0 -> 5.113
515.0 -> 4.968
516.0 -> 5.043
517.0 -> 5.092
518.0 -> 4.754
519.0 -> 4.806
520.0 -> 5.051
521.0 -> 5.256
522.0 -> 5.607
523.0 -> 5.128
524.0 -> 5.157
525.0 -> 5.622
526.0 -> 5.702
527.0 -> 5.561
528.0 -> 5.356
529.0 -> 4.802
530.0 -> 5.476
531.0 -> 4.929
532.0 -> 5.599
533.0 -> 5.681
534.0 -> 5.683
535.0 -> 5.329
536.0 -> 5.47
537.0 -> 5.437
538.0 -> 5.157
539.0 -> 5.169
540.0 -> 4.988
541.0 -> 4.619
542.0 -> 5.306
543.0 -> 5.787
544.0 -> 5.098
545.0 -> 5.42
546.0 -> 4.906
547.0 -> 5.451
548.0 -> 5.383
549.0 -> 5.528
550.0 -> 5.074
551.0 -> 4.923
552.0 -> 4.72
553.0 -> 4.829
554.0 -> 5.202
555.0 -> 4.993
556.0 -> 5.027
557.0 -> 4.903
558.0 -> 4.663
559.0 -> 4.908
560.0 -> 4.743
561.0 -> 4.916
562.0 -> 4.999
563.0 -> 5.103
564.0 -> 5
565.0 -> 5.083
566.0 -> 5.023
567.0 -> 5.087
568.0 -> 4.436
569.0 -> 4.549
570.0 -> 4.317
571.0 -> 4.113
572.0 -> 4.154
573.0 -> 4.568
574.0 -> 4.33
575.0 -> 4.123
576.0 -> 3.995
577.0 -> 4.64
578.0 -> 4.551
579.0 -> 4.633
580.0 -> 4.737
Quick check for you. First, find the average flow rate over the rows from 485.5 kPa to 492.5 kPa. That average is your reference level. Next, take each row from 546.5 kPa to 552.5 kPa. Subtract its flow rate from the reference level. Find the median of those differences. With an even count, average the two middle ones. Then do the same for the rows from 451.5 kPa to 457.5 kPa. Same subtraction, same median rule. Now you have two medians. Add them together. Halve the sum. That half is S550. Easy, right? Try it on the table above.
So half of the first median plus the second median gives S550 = -0.37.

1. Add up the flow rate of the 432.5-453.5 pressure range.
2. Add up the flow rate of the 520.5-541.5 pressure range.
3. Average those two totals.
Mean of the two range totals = 104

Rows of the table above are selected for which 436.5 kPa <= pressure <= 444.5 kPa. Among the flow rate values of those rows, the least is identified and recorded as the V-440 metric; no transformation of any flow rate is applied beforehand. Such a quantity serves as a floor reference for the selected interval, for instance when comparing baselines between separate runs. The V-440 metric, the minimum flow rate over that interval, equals 4.338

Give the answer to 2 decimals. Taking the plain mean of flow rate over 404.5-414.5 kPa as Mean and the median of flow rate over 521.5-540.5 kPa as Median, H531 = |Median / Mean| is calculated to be 1.28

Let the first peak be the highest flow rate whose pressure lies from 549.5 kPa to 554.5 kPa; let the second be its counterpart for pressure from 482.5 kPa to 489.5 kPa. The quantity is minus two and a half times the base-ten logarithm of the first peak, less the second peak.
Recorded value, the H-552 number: -6.74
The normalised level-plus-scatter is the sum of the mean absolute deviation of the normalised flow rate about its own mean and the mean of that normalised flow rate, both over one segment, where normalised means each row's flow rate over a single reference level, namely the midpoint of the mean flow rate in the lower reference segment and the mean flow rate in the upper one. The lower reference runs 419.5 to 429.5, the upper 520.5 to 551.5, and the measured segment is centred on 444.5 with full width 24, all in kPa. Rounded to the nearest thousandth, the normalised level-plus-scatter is 1.012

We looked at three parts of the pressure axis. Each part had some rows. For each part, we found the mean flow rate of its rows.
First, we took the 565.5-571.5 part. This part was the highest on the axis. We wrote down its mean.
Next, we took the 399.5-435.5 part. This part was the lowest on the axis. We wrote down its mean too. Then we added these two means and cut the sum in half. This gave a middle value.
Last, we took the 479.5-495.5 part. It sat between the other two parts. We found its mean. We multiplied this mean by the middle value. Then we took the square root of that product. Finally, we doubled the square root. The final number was 9.0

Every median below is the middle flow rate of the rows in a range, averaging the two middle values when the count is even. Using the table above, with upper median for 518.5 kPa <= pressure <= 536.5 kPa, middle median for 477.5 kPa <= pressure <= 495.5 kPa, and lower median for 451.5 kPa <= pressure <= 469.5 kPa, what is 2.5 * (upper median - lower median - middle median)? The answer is -9.5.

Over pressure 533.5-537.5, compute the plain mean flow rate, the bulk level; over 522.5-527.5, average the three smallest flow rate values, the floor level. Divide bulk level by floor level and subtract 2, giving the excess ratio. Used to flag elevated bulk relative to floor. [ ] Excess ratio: -0.963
